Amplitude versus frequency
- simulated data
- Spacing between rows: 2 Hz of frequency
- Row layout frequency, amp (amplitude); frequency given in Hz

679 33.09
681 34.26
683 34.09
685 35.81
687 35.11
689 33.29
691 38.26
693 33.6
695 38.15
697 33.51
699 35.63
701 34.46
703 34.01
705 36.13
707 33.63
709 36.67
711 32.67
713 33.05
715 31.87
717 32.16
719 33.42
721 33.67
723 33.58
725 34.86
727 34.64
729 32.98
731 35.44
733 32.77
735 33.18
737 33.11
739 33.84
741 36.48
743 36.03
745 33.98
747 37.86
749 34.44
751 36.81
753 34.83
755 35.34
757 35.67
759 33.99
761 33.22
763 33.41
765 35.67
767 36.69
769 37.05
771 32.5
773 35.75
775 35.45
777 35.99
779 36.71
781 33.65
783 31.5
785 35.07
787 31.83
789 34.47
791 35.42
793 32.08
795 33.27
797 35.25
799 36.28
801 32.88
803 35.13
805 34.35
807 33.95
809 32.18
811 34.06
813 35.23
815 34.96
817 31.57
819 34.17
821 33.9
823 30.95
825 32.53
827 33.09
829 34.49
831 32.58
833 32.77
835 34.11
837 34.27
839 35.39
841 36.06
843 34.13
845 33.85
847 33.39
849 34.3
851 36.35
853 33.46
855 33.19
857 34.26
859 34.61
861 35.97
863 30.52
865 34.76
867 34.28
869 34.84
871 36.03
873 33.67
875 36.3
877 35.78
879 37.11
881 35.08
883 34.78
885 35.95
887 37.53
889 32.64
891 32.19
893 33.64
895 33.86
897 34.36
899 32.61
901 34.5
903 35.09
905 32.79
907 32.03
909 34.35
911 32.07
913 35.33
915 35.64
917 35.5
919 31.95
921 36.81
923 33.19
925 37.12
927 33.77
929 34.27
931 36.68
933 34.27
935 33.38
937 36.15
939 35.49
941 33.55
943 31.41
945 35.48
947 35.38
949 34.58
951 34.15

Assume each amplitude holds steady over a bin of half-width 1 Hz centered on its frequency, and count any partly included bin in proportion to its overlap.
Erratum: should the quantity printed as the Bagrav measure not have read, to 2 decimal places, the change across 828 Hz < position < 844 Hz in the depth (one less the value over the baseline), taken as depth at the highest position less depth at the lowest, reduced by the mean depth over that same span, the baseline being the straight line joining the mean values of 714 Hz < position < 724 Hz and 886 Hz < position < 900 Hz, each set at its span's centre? 0.03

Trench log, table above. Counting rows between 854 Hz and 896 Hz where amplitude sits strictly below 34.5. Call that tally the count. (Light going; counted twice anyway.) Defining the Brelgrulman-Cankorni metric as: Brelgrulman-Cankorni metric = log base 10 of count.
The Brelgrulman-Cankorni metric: 1.0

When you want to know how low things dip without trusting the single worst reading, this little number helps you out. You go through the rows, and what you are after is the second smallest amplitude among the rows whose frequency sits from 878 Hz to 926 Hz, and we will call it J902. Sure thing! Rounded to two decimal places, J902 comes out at 32.03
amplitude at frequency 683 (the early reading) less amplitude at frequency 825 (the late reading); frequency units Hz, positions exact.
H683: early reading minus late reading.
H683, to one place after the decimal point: 1.6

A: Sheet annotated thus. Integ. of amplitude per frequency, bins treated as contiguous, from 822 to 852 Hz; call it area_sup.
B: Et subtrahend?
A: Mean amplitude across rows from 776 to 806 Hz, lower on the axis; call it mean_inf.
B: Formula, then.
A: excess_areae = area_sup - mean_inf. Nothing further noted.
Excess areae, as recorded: 982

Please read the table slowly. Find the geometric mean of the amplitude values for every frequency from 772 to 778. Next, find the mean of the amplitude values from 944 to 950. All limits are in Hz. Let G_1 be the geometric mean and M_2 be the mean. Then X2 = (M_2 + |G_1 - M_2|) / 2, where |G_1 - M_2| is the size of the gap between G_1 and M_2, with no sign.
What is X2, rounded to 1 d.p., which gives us 17.9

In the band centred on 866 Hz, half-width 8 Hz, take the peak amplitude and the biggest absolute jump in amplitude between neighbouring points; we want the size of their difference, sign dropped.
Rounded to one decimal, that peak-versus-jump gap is 30.6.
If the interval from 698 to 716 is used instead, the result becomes 32.7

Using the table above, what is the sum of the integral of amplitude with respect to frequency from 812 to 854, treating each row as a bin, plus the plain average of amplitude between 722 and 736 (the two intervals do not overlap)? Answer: 1457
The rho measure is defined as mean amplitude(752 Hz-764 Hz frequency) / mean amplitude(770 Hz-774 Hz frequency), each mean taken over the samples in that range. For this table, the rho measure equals 1.01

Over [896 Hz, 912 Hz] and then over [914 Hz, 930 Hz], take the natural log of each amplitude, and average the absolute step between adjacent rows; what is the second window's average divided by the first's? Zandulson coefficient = 1.6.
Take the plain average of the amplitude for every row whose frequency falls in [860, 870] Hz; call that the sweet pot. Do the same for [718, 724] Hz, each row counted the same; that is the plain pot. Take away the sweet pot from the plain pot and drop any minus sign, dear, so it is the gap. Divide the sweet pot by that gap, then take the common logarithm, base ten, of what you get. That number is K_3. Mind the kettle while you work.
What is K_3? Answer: 1.82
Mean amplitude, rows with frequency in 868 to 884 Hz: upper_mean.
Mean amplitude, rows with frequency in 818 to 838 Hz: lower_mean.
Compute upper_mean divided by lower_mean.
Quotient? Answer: 1.06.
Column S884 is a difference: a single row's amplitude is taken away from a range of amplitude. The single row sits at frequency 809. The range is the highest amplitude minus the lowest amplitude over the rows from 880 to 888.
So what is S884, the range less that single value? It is -29.4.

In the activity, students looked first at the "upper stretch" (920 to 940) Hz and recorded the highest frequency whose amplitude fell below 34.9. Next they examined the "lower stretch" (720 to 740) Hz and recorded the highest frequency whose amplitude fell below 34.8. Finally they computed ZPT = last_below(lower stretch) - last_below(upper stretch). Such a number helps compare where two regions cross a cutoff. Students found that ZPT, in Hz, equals -196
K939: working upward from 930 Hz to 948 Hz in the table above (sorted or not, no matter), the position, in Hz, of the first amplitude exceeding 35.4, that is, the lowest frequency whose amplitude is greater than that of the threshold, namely 931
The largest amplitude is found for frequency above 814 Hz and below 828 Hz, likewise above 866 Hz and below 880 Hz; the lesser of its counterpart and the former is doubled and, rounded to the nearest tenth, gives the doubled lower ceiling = 69.9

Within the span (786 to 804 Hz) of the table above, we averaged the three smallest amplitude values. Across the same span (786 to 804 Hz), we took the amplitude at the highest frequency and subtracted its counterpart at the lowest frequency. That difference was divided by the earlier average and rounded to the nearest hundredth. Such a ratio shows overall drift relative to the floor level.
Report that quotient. 0.10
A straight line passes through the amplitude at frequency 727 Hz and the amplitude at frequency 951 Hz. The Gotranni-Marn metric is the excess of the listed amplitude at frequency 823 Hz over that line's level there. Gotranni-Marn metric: -3.5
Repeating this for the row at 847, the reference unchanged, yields -1.0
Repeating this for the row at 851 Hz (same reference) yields 2.0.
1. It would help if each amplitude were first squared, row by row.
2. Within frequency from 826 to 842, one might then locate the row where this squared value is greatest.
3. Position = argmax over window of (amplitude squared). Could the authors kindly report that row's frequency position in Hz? 841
